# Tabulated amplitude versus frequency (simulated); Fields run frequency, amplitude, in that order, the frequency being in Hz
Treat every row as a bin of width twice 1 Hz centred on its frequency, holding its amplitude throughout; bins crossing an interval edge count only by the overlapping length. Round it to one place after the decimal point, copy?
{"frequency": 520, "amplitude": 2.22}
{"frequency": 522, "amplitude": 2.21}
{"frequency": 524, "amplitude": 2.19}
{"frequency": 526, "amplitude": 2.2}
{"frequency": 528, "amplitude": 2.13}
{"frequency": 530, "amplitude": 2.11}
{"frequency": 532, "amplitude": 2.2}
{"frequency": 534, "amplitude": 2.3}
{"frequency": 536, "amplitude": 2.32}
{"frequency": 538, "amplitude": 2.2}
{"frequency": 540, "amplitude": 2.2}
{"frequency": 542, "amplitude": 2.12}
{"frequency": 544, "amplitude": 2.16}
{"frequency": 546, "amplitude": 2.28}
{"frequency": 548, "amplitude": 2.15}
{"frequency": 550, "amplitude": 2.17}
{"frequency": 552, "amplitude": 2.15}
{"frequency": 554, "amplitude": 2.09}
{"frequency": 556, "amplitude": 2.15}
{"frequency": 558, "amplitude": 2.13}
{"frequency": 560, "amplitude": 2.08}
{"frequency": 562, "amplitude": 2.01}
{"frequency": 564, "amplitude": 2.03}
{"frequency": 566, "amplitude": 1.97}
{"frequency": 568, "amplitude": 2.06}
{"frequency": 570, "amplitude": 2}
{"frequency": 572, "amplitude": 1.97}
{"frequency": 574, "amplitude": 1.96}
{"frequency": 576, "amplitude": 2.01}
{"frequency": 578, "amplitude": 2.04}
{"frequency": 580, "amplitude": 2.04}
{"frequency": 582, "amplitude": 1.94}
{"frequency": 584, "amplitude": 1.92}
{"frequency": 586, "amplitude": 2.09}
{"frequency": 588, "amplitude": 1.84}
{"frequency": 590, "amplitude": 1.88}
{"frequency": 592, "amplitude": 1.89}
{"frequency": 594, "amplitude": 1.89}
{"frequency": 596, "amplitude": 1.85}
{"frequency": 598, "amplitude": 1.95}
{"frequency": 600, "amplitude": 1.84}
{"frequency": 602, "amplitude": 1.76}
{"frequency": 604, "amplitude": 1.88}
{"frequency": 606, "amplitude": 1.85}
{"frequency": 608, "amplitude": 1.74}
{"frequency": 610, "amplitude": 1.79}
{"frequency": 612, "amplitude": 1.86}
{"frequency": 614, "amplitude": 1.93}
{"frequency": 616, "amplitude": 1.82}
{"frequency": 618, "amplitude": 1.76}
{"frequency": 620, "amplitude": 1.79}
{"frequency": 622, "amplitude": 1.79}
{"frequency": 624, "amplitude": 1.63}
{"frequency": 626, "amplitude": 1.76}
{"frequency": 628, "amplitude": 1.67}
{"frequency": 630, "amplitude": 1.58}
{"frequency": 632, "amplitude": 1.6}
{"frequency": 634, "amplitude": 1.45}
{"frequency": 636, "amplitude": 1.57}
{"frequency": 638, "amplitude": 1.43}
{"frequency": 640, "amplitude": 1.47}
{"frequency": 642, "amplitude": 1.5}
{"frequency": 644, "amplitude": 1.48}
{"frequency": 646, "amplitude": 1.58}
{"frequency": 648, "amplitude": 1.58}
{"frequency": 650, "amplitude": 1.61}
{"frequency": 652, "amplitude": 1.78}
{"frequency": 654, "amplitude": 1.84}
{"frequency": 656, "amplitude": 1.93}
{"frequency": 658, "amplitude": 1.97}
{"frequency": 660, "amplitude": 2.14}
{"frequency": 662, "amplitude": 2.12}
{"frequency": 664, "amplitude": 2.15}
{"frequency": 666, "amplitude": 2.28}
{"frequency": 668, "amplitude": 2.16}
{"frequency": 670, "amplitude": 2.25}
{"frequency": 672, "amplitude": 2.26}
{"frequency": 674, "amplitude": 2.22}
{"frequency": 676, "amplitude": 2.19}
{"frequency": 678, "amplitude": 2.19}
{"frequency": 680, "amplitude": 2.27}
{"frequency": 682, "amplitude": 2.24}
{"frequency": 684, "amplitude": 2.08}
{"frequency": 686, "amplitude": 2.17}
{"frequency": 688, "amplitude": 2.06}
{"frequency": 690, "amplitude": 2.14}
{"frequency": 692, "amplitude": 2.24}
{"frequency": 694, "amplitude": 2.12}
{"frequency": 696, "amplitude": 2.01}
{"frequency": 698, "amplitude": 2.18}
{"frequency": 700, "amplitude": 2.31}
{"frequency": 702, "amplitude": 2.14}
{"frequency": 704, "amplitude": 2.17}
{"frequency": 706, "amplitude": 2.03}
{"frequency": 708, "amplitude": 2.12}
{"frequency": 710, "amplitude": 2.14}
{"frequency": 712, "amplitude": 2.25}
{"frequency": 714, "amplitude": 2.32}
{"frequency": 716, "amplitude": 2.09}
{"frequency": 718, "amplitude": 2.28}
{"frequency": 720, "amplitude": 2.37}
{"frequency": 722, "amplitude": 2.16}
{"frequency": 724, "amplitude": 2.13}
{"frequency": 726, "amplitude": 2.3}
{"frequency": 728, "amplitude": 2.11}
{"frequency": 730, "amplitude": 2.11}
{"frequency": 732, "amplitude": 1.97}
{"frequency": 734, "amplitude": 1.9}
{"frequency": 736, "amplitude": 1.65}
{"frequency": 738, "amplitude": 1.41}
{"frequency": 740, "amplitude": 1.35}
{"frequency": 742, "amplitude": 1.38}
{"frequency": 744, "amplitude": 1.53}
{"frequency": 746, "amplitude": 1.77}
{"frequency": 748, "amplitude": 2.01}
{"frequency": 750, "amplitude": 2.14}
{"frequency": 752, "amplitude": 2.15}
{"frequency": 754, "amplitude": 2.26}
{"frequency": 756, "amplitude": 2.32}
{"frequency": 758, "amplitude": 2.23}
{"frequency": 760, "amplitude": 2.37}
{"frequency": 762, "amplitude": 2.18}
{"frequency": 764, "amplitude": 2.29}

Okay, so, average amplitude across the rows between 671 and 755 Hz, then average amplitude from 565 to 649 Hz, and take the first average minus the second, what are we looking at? 0.3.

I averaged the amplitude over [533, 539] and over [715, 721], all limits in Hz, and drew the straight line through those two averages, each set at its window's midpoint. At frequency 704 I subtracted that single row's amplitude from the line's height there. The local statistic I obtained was 0.079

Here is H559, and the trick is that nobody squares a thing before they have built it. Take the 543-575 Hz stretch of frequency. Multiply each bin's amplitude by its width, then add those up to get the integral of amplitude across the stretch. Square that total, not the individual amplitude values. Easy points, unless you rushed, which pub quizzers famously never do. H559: 4452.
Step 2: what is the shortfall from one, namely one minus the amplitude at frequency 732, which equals -0.97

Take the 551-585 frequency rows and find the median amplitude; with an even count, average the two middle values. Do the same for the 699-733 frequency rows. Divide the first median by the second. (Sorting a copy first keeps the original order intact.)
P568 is 0.95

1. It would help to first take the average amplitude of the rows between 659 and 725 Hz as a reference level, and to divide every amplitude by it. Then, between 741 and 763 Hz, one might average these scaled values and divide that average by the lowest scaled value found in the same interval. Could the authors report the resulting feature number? 1.47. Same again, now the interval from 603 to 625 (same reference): 1.11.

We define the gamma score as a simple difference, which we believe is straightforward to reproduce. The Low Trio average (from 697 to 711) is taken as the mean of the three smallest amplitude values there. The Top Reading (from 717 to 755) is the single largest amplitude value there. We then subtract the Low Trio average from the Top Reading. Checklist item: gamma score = 0.27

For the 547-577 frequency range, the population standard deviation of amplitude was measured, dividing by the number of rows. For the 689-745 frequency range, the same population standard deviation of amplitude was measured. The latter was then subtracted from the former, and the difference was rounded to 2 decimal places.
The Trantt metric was -0.22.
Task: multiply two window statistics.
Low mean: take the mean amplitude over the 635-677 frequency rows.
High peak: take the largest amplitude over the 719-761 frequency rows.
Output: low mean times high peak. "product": 4.5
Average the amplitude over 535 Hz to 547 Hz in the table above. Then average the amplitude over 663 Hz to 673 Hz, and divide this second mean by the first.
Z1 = 1.00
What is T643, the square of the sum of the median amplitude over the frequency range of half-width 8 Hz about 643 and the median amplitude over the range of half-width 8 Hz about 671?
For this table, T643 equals 14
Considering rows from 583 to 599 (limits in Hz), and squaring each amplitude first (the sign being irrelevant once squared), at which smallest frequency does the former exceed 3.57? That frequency 584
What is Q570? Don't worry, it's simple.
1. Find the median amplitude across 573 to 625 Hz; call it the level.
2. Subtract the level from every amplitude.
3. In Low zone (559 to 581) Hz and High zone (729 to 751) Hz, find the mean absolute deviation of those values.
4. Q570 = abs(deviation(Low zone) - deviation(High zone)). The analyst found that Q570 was 0.23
